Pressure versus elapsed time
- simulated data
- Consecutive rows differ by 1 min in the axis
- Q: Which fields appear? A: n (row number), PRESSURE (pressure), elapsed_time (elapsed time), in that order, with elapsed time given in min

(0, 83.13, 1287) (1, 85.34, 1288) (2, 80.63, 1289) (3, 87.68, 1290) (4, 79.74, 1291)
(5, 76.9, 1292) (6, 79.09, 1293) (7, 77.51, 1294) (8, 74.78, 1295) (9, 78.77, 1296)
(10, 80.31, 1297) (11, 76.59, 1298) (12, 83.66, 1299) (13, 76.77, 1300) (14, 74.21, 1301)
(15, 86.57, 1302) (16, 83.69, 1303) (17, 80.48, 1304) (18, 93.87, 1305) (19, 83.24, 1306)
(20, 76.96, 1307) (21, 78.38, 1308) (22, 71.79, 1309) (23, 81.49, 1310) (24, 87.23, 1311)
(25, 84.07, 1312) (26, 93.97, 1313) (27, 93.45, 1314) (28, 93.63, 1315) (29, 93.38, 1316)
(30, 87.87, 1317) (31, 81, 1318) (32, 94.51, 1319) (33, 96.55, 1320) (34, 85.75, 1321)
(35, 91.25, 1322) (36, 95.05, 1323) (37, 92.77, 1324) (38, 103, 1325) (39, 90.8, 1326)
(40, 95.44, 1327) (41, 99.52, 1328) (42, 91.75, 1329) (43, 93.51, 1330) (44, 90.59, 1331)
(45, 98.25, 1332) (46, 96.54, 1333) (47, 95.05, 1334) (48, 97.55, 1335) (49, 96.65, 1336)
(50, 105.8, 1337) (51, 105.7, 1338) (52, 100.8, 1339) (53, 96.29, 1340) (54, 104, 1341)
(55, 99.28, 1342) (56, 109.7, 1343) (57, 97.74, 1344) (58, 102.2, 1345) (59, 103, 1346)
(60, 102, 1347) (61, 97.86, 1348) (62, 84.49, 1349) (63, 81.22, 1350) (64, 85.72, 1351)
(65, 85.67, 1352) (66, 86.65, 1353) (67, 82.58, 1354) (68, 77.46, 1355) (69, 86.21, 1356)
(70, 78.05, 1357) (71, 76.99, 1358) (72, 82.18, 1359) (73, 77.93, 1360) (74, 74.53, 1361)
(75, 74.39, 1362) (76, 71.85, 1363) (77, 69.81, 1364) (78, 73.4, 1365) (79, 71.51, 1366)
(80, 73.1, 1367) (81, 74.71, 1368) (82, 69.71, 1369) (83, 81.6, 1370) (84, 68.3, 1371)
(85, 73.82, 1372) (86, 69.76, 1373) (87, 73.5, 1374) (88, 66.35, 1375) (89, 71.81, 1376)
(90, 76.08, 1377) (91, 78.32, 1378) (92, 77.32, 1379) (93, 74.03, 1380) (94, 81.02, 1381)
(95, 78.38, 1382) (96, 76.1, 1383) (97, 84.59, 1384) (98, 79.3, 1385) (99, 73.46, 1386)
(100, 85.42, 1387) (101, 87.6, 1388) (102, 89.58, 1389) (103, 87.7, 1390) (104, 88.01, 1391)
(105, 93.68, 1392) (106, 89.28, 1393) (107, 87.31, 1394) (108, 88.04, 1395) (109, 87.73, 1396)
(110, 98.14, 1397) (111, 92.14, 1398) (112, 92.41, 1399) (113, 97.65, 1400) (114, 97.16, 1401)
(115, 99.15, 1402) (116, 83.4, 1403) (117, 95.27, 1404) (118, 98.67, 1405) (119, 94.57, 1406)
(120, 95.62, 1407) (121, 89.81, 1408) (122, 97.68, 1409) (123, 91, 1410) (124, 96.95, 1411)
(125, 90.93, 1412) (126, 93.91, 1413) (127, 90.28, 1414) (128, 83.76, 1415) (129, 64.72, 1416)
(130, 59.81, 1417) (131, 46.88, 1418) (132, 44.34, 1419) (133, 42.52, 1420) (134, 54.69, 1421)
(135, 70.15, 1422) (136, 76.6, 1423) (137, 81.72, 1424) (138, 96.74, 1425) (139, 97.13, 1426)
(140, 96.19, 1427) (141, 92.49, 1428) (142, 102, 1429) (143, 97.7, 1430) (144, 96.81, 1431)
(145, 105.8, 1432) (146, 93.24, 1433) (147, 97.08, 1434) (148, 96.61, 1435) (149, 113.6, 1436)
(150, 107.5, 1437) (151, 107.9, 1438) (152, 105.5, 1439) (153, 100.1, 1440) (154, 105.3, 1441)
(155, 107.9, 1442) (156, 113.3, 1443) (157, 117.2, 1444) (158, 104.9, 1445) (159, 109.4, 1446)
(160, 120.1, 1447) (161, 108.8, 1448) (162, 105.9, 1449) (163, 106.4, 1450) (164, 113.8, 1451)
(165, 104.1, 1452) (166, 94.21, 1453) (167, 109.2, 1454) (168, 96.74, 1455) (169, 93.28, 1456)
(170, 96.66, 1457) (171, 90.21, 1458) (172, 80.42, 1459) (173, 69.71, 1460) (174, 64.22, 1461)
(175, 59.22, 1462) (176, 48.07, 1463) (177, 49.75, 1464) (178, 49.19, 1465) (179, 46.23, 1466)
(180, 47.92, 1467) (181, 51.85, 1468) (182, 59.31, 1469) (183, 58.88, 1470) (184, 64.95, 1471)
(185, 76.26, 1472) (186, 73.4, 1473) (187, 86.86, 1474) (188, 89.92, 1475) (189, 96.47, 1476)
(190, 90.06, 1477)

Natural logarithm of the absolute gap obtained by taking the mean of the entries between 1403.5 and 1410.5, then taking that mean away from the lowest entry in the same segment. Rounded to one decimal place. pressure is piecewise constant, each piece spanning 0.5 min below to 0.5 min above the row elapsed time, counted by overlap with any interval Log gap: 1.6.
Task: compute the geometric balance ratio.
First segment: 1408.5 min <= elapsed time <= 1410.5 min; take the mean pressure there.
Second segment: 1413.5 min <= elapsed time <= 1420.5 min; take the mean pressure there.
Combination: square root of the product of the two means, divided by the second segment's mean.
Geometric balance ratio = 1.24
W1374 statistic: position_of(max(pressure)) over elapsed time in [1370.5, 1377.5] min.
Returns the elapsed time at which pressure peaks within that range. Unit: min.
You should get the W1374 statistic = 1377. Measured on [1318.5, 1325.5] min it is 1325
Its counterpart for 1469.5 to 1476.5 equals 1476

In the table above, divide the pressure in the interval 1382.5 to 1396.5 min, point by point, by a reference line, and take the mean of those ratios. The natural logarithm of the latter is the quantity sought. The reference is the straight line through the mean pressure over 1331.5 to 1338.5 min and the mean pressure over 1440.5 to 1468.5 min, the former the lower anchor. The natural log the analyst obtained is -0.096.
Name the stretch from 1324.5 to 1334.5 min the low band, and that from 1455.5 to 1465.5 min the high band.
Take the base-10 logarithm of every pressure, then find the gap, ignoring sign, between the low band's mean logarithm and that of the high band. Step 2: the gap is 0.15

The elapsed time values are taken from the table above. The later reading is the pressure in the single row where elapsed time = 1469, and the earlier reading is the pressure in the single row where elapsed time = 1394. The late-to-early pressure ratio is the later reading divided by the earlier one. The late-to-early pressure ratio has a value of 0.68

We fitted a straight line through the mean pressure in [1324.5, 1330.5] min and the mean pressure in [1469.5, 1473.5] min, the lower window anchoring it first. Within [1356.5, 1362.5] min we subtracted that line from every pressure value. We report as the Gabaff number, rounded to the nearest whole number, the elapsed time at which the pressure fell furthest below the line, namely 1361 min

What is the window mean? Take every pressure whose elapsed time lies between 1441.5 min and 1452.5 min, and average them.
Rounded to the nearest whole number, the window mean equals 110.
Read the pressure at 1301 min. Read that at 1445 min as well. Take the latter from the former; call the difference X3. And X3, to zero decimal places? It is -31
